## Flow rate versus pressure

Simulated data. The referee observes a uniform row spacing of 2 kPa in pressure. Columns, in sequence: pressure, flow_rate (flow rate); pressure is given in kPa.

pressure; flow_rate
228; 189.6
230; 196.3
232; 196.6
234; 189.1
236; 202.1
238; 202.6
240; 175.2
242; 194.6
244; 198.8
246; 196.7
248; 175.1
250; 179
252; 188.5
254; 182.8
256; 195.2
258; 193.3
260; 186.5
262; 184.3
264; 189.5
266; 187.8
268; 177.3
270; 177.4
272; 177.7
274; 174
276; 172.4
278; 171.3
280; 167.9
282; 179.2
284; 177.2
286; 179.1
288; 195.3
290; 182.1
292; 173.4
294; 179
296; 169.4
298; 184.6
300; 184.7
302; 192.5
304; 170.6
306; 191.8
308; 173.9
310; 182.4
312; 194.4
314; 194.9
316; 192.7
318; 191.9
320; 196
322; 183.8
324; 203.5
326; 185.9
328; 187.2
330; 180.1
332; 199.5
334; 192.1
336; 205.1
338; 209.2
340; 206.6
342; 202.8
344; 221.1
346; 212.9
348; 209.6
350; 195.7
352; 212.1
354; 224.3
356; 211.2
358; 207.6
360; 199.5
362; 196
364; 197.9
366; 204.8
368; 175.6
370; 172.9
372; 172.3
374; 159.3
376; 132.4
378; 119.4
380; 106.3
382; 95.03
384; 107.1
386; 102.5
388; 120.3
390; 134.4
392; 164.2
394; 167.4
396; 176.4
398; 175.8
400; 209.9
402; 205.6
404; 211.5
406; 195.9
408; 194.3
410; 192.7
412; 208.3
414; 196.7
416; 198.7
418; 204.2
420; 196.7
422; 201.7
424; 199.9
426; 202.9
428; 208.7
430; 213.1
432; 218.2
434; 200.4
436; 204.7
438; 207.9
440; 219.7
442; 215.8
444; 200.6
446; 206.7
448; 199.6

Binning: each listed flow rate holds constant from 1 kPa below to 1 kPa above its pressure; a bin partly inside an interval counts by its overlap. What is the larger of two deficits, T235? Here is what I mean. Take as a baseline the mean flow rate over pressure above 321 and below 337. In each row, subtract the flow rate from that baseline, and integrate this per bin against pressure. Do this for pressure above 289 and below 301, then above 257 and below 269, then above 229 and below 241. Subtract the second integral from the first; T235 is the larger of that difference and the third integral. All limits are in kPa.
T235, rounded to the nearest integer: 91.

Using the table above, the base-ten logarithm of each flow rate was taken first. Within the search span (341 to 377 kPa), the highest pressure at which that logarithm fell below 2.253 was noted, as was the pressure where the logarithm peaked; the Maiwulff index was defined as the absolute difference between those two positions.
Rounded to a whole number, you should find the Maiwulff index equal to 22 kPa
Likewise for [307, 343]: 30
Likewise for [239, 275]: 30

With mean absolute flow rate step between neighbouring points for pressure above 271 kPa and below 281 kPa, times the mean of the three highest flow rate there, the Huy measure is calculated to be 428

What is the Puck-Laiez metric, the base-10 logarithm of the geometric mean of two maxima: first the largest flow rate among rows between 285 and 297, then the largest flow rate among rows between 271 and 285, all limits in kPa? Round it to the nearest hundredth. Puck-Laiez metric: 2.27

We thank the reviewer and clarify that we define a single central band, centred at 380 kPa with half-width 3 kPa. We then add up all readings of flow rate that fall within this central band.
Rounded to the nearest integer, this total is 321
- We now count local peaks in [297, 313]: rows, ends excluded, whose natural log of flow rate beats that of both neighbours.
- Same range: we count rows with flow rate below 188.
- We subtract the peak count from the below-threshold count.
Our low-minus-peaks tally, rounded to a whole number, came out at 3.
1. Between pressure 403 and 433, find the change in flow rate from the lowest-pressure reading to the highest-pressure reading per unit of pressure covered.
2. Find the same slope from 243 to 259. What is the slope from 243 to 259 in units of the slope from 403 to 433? -1.6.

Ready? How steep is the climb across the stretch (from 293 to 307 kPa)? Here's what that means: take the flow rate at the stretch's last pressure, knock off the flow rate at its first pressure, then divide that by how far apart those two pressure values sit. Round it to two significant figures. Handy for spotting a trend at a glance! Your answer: 1.1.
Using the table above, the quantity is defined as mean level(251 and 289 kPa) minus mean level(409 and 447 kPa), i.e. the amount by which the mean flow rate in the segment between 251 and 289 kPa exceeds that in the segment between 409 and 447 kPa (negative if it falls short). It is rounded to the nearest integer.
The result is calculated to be -23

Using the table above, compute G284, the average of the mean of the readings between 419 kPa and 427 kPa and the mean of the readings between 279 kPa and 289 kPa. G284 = 190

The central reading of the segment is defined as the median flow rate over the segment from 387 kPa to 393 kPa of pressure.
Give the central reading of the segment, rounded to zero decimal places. 134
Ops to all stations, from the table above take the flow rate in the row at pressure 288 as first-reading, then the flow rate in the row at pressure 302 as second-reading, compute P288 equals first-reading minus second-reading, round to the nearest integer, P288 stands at 3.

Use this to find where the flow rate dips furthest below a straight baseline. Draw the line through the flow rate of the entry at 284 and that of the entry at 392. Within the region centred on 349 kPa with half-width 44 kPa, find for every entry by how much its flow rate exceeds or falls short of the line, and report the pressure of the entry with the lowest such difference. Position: 382 kPa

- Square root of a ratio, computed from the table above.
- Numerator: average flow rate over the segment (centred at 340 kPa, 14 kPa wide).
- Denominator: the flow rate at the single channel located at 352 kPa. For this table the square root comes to 0.99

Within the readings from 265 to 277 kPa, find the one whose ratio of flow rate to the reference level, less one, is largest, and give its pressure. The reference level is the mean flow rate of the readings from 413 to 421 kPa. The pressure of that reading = 266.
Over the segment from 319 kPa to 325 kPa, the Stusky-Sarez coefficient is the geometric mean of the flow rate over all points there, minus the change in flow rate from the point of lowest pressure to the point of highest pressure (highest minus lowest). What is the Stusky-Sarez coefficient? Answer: 187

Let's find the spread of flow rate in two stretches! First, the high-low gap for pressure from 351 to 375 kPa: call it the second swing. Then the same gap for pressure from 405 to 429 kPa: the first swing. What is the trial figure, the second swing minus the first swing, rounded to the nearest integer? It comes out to 49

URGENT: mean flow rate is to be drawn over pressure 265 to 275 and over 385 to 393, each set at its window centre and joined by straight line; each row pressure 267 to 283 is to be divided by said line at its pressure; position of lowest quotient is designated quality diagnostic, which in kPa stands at 280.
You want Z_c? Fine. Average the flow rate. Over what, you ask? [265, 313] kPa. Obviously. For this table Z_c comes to 180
